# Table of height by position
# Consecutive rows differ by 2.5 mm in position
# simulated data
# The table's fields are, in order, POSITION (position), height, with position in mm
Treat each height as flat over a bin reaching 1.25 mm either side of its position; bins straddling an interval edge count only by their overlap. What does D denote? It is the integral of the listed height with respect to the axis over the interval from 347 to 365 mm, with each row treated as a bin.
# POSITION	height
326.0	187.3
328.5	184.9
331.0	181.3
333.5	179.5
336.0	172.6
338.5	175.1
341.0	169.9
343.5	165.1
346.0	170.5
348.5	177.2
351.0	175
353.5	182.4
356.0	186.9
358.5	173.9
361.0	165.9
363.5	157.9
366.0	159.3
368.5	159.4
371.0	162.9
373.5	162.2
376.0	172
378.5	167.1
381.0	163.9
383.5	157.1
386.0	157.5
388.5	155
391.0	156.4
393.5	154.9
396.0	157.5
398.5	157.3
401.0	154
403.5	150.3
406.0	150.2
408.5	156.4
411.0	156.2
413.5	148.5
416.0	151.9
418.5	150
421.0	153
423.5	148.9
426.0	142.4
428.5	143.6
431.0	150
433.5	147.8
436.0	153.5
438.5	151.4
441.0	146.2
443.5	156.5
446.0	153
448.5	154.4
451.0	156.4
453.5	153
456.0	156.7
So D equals 3130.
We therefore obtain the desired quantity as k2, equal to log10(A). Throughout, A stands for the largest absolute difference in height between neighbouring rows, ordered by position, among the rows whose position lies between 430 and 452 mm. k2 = 1.01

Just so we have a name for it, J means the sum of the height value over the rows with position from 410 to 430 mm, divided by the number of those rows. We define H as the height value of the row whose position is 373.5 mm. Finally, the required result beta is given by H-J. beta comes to 13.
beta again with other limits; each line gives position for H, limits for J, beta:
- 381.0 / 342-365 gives -9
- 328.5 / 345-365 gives 11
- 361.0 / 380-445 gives 13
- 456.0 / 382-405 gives 1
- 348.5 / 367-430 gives 22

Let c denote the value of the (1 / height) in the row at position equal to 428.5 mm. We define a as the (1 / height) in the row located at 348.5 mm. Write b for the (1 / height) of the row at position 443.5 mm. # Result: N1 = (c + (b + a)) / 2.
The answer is 0.0095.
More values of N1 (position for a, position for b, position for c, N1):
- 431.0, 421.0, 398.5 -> 0.0098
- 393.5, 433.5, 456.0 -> 0.0098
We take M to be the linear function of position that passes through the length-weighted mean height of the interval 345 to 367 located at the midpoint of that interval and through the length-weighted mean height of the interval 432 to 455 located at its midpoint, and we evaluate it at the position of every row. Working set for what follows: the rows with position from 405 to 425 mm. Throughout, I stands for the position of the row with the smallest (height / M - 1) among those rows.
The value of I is 413.5 mm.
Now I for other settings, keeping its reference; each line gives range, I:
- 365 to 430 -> 426.0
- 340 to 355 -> 343.5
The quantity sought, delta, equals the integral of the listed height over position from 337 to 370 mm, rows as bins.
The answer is 5630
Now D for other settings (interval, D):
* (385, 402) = 2654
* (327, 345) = 3160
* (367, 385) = 2941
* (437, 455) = 2755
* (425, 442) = 2515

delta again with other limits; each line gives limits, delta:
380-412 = 4987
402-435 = 4950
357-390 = 5371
